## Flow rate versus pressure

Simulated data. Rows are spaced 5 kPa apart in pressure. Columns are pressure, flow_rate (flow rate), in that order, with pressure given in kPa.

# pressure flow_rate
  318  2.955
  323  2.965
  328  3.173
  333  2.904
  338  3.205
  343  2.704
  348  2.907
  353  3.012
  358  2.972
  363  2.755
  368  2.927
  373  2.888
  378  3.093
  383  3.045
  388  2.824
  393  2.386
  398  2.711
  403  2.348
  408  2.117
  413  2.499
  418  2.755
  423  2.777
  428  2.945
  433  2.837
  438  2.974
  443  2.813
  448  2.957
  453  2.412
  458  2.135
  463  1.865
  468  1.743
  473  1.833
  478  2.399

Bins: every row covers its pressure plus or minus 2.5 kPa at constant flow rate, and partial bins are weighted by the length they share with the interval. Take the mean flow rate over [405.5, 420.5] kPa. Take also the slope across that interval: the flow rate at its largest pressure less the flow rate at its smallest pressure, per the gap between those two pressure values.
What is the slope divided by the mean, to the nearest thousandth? 0.026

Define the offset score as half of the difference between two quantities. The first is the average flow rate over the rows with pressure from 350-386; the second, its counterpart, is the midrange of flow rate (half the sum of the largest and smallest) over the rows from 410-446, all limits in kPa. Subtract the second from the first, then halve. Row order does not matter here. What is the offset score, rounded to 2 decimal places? 0.11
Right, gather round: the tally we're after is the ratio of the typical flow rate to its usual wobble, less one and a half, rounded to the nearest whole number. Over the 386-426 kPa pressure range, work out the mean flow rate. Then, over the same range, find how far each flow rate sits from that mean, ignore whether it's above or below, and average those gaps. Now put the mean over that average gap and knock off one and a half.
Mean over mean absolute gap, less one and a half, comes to 10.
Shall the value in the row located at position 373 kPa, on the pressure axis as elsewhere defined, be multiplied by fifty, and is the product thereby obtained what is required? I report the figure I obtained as 144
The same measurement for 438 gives 149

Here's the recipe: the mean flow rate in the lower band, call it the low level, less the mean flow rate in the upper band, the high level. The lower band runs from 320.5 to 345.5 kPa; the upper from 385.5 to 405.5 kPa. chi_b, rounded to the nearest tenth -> 0.4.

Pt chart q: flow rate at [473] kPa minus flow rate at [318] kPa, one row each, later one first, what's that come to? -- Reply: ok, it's -1.1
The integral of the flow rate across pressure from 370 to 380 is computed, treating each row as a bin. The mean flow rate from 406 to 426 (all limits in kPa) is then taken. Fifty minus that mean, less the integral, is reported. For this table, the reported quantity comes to 18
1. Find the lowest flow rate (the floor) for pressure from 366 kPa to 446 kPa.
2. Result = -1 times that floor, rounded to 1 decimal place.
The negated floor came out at -2.1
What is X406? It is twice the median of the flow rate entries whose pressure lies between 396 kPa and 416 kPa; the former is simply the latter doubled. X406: 4.85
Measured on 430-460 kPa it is 5.65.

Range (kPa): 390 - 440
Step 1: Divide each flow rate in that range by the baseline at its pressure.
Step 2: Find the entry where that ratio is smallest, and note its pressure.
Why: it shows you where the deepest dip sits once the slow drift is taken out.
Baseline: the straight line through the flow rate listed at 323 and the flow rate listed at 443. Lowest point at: 408 kPa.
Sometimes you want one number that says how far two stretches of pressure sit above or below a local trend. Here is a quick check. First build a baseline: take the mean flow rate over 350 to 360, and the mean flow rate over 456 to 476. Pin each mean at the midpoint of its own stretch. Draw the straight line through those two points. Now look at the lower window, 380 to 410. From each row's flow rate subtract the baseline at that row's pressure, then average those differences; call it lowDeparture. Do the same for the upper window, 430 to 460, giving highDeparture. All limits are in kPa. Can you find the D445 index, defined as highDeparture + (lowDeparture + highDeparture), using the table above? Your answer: 1.2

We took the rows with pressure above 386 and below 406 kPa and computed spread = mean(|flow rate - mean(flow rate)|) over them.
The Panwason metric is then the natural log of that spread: -1.6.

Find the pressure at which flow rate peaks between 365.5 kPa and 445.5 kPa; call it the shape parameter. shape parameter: 378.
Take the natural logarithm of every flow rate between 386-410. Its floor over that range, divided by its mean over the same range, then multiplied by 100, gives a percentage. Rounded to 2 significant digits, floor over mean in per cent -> 83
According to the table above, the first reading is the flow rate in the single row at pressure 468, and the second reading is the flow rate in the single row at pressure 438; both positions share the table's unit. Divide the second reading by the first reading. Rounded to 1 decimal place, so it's 1.7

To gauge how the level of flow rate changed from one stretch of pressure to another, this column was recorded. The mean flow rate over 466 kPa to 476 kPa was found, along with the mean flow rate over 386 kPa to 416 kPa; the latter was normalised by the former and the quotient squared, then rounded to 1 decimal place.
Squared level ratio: 1.9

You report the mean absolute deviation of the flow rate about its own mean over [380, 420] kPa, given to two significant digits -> 0.25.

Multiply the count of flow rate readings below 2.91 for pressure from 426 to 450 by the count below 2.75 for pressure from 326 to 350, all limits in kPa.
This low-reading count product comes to 2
